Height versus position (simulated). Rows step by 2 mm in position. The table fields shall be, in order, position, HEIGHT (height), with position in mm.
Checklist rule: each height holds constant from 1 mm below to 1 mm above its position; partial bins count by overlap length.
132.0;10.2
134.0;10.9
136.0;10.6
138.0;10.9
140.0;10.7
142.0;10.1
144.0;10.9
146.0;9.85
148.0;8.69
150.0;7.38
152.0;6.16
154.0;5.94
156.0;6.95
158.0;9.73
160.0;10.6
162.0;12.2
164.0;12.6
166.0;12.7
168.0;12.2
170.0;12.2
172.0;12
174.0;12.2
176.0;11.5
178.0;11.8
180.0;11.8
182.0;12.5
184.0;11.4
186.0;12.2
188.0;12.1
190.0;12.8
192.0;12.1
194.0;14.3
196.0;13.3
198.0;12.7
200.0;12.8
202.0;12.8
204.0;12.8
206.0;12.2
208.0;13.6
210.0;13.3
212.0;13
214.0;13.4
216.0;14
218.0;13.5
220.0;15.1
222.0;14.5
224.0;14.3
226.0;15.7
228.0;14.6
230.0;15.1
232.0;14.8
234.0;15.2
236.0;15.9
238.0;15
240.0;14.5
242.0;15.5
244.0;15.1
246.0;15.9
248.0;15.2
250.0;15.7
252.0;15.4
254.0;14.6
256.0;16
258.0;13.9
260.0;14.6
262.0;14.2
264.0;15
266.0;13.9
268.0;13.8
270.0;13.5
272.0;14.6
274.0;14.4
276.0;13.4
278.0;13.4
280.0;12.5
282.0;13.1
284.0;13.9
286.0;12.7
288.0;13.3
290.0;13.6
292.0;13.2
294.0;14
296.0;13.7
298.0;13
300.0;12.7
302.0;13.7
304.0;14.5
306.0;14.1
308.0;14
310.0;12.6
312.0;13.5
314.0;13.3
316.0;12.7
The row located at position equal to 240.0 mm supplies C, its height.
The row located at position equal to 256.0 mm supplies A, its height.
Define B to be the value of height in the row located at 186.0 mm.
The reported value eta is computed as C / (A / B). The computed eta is 11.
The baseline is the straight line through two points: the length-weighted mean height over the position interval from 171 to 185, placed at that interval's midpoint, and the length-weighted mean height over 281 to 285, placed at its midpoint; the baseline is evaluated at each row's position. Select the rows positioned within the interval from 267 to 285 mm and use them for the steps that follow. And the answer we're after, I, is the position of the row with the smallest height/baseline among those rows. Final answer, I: 280.0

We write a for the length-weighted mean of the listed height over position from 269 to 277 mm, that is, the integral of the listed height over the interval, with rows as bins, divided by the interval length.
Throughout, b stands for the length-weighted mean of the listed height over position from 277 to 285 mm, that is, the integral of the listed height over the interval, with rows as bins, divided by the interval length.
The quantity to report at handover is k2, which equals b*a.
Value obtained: 185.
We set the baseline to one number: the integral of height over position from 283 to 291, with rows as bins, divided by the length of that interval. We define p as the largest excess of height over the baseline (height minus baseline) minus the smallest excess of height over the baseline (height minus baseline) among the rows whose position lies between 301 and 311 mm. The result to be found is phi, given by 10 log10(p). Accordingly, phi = 2.8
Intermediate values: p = 1.9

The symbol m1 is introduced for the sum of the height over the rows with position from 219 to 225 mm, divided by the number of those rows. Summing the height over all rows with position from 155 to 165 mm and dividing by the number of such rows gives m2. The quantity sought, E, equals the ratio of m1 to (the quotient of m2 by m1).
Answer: 21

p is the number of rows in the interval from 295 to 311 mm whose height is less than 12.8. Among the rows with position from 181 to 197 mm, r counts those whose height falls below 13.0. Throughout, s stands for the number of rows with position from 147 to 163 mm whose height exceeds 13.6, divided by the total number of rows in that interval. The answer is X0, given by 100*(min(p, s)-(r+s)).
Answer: -600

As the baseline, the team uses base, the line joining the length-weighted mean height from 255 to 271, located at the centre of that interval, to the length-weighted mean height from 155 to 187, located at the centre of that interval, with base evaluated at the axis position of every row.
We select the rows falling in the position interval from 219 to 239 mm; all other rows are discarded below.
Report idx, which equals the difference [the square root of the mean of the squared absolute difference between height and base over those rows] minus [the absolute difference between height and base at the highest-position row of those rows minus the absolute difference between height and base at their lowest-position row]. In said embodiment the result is 2.4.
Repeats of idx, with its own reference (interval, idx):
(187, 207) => 0.4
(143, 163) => 2.2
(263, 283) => 0.0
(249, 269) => 2.0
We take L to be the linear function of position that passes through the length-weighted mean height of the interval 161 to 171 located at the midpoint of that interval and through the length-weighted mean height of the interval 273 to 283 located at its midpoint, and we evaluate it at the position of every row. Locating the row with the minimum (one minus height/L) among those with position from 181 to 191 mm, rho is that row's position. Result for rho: 190.0 mm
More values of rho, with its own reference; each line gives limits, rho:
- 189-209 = 194.0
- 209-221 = 220.0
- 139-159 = 144.0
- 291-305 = 304.0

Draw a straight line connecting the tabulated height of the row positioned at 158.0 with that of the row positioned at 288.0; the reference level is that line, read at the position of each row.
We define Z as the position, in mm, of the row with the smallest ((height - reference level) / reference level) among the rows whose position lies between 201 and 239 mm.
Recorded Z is 206.0 mm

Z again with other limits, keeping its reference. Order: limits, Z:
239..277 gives 276.0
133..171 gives 154.0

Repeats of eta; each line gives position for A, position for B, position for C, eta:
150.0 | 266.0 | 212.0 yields 24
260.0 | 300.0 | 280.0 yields 11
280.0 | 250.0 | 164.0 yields 16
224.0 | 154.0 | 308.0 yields 6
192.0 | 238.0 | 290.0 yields 17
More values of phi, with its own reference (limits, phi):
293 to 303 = 1.1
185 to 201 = 3.4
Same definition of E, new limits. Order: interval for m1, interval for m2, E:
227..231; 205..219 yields 17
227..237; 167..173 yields 19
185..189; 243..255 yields 10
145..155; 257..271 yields 4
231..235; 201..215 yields 17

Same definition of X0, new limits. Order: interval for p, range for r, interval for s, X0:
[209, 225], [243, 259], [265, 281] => -50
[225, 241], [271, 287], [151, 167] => -200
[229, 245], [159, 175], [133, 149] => -800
